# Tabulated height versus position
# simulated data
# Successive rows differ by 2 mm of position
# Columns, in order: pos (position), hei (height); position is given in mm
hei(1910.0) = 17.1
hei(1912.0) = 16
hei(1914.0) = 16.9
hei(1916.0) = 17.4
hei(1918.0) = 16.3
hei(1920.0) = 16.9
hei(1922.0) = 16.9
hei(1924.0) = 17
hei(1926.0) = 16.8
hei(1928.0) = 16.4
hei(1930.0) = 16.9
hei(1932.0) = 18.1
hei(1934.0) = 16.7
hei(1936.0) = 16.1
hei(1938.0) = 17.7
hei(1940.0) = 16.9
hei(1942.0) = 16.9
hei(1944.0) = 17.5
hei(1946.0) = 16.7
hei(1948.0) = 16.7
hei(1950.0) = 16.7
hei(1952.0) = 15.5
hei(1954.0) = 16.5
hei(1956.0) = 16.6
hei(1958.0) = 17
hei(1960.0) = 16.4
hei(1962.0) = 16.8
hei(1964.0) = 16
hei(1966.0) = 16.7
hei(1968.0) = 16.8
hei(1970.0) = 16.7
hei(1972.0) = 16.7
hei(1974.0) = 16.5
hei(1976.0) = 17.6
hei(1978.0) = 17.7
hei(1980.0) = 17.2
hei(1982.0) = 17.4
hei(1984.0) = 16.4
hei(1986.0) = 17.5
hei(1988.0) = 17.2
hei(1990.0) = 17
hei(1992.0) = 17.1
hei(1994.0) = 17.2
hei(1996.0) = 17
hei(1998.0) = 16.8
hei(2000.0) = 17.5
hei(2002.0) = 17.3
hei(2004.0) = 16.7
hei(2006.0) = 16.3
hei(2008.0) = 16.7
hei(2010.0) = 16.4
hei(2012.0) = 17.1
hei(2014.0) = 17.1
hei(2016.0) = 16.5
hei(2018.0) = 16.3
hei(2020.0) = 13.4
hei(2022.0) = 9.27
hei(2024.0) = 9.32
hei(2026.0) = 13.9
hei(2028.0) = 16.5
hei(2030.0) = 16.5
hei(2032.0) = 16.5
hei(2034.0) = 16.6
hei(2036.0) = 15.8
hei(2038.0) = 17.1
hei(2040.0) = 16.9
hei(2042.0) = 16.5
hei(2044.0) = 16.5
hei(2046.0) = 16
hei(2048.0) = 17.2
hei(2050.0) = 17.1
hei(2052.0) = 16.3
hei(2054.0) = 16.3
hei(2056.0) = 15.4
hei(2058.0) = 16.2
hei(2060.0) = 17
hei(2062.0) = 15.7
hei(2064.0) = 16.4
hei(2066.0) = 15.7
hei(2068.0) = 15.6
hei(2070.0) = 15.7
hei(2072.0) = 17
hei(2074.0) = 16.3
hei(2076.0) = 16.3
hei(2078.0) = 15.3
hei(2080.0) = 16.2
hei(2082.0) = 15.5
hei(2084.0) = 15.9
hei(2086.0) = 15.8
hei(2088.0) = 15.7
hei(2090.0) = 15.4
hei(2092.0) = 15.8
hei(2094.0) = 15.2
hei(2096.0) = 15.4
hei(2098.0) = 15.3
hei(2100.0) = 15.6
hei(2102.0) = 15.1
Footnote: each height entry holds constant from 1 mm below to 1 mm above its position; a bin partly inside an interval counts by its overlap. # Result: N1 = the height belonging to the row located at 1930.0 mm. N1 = 16.9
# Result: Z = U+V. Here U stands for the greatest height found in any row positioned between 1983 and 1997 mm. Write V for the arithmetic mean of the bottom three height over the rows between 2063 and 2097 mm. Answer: 32.8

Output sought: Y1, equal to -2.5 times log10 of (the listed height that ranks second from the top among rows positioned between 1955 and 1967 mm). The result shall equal -3.06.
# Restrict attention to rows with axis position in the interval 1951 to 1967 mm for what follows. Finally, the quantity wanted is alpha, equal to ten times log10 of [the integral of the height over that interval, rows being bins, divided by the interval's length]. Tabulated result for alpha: 12.2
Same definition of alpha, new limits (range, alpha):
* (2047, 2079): 12.1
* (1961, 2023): 12.2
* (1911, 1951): 12.3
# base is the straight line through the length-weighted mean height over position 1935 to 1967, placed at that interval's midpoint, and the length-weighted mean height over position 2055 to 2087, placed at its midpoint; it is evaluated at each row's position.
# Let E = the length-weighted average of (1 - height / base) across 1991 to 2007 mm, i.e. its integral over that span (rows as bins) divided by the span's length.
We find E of -0.036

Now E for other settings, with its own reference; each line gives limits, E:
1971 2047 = 0.005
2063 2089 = 0.001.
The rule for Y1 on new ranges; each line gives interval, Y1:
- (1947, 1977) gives -3.08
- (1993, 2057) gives -3.10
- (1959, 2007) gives -3.11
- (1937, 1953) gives -3.11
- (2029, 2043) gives -3.07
